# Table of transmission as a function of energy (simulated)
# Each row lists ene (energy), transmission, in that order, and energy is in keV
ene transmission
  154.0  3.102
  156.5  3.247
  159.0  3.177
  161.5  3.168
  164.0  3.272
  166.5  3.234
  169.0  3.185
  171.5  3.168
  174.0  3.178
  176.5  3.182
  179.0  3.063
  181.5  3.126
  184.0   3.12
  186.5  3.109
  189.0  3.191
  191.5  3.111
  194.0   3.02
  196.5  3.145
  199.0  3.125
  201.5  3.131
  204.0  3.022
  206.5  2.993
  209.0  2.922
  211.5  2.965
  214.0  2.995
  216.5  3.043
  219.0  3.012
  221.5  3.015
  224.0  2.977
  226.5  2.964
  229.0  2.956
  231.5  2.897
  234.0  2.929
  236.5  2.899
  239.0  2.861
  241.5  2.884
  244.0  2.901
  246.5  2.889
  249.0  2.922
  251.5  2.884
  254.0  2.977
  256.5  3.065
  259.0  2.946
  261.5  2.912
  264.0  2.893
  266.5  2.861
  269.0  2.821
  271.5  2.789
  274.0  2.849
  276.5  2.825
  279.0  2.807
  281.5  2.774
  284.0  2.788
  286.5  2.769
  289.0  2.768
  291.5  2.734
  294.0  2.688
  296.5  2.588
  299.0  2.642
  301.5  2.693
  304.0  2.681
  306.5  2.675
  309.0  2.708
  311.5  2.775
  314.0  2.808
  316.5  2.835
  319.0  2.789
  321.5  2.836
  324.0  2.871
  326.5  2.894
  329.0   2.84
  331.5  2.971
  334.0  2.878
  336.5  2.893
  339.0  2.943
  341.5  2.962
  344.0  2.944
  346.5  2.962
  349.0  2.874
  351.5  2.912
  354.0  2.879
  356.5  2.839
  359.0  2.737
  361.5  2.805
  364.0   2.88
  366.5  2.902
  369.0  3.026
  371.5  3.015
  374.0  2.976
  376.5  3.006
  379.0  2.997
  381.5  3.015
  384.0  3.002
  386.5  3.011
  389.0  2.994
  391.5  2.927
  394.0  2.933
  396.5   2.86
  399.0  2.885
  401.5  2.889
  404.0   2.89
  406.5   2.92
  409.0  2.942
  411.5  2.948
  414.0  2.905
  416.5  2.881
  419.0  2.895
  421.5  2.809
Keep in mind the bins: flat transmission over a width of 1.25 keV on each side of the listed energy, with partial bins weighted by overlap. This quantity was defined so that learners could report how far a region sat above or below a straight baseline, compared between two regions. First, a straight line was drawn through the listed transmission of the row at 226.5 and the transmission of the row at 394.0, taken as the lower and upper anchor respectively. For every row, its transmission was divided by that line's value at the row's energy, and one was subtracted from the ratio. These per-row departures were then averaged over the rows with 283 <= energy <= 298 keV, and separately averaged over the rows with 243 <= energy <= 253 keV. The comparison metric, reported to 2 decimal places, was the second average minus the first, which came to 0.06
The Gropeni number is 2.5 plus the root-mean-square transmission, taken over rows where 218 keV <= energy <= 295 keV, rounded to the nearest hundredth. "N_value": 5.38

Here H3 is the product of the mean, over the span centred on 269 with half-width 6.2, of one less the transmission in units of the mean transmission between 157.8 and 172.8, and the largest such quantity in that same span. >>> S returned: 0.014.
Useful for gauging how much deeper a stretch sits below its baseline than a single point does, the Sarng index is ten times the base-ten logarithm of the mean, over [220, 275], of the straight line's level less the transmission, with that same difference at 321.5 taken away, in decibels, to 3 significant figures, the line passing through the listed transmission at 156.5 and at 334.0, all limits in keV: -11.2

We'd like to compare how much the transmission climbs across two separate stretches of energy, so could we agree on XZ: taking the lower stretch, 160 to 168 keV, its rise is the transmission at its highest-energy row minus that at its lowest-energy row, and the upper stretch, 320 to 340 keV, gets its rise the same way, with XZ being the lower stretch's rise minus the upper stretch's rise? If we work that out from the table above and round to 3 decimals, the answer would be -0.041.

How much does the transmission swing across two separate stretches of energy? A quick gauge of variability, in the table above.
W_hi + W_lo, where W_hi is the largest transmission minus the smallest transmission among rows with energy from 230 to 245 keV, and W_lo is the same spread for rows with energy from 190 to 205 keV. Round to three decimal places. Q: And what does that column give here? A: 0.193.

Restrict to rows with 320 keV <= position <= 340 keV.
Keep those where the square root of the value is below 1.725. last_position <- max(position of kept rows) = 339.0 keV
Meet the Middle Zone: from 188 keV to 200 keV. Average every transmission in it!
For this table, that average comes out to 3.12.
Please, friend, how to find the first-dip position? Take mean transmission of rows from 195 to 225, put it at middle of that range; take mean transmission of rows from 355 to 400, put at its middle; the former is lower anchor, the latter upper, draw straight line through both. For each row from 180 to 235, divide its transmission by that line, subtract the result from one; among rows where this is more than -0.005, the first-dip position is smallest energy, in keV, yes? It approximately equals 194.0 keV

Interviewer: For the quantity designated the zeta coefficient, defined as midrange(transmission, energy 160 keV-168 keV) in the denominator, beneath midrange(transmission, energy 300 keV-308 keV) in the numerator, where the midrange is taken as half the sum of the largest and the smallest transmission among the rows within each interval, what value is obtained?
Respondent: 0.834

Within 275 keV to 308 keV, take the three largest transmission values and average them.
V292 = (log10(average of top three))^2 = 0.201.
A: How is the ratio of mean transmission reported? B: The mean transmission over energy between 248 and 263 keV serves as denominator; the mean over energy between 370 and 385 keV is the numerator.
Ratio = 1.02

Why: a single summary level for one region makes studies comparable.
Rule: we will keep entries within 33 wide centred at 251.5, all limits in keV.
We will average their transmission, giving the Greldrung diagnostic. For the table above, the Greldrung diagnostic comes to 2.91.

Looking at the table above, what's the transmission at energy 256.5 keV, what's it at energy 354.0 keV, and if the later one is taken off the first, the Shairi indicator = 0.19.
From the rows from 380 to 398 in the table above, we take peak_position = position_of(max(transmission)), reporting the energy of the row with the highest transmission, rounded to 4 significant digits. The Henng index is 381.5 keV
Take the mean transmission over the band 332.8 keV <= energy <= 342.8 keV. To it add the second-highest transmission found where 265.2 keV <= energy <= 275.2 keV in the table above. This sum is 5.77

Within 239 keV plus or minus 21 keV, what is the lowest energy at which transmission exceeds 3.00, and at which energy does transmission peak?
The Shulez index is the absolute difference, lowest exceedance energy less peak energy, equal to 37.5 keV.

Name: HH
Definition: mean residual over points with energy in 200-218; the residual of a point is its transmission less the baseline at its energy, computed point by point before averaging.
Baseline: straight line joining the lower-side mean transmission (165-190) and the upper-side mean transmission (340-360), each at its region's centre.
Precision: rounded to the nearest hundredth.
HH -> -0.10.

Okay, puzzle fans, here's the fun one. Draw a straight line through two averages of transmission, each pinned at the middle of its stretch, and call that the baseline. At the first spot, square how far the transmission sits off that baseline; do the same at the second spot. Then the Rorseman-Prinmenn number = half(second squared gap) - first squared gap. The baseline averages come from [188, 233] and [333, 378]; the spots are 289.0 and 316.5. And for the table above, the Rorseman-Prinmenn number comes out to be -0.033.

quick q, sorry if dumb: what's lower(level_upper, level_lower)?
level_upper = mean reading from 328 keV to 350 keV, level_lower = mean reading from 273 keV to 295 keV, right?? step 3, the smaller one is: 2.78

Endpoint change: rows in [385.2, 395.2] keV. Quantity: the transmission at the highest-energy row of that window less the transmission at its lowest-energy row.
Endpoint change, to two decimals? -0.08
